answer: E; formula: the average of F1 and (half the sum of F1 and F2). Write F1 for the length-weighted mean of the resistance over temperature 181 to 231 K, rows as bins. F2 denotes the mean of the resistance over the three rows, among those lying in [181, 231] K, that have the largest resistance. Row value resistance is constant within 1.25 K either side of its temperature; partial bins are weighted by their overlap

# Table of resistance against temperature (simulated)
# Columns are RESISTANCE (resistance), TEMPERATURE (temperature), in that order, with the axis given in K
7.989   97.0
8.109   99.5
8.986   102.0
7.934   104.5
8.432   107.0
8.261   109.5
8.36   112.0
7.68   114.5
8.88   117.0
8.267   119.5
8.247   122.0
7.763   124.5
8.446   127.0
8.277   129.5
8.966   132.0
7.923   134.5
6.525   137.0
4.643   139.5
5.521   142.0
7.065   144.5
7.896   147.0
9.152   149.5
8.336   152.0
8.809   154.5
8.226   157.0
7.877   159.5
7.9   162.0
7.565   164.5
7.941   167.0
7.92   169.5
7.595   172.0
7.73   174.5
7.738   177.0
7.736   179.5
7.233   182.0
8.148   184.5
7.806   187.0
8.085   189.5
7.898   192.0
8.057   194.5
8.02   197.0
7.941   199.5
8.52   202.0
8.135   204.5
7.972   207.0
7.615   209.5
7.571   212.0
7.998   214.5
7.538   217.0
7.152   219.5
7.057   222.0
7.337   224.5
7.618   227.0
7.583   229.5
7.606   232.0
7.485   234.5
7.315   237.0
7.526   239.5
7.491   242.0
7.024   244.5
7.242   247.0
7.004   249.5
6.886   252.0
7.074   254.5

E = 7.89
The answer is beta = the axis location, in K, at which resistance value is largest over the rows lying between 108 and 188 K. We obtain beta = 149.5 K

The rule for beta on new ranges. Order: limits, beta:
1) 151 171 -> 154.5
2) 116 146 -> 132.0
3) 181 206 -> 202.0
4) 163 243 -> 202.0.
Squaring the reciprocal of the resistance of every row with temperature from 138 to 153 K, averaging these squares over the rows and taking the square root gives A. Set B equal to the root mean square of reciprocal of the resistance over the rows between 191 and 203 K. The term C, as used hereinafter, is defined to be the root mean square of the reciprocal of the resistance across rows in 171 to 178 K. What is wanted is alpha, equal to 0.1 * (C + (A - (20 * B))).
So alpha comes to -0.219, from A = 0.154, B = 0.124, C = 0.130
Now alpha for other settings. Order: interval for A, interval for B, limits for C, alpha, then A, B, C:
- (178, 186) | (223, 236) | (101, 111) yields -0.241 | 0.130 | 0.133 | 0.119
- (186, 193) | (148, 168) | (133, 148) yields -0.216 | 0.126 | 0.122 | 0.161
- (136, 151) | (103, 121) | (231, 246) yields -0.213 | 0.158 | 0.121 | 0.135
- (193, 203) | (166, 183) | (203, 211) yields -0.235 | 0.123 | 0.130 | 0.127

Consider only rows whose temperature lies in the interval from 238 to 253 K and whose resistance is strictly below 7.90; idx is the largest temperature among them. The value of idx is 252.0 K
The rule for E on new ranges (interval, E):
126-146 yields 7.51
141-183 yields 8.04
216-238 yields 7.46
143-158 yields 8.34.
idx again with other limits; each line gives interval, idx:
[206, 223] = 222.0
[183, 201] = 192.0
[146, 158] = 147.0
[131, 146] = 144.5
